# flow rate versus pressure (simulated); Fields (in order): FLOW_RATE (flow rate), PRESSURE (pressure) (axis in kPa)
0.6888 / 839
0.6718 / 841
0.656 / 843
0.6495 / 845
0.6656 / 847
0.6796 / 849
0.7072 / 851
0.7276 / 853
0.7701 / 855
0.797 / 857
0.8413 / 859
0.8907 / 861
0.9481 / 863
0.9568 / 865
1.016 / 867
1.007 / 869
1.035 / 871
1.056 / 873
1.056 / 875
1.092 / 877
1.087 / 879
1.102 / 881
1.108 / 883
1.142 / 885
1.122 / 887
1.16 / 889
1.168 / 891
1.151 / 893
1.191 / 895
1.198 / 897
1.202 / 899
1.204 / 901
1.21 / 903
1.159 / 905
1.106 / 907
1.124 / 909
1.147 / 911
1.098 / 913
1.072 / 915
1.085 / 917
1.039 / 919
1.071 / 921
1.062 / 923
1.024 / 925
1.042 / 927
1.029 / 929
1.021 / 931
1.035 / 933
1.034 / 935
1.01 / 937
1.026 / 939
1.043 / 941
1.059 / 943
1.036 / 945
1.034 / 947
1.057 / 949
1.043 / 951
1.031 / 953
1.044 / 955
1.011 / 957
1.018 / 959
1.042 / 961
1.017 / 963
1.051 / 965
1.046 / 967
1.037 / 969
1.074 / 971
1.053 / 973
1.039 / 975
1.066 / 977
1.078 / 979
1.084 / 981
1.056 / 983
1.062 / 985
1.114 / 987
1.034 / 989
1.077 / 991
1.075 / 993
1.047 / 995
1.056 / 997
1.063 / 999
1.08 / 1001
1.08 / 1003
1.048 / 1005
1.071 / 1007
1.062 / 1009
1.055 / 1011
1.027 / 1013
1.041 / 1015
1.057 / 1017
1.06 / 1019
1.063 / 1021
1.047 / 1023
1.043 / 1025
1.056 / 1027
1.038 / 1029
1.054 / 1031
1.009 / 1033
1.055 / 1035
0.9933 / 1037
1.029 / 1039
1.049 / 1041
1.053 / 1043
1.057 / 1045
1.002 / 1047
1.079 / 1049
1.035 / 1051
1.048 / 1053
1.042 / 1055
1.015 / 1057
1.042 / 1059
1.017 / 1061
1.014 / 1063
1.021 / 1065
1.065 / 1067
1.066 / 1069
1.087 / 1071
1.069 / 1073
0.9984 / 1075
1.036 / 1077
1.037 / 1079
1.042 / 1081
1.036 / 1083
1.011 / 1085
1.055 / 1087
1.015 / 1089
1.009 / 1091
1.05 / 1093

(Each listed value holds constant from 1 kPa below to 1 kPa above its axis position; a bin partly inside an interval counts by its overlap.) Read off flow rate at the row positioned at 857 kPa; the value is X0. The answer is 0.797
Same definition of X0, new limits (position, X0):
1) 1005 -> 1.048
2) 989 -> 1.034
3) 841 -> 0.6718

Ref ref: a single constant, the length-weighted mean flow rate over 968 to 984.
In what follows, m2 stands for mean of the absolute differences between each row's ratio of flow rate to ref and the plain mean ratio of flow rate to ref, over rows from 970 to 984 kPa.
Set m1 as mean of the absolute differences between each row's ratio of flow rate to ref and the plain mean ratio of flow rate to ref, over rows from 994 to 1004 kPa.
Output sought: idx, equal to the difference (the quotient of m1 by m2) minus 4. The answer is -3.1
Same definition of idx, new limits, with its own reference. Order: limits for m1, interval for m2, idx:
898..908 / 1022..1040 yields -2.0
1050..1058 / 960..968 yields -3.1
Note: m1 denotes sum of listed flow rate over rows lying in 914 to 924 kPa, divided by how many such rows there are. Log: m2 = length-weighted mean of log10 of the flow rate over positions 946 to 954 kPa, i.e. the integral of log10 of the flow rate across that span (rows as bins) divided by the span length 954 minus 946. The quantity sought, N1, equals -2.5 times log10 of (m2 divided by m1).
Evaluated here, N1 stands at 4.46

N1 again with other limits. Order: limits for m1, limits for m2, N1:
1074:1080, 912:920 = 3.81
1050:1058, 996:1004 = 3.87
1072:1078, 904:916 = 3.33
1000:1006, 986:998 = 3.95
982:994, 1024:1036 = 4.43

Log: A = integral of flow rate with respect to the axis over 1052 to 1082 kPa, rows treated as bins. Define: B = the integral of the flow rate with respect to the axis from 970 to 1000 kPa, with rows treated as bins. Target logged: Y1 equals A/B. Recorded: 0.98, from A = 31.20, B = 32.0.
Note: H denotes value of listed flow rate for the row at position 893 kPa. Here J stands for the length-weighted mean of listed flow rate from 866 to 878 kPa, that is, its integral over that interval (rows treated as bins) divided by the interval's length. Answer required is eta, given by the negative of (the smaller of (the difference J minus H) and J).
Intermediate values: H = 1.151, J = 1.044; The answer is 0.107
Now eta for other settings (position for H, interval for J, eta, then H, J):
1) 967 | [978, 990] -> -0.025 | 1.046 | 1.071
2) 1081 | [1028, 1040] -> 0.012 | 1.042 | 1.030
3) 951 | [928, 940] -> 0.017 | 1.043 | 1.026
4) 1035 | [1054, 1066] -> 0.030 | 1.055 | 1.025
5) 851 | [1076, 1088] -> -0.329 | 0.7072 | 1.036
